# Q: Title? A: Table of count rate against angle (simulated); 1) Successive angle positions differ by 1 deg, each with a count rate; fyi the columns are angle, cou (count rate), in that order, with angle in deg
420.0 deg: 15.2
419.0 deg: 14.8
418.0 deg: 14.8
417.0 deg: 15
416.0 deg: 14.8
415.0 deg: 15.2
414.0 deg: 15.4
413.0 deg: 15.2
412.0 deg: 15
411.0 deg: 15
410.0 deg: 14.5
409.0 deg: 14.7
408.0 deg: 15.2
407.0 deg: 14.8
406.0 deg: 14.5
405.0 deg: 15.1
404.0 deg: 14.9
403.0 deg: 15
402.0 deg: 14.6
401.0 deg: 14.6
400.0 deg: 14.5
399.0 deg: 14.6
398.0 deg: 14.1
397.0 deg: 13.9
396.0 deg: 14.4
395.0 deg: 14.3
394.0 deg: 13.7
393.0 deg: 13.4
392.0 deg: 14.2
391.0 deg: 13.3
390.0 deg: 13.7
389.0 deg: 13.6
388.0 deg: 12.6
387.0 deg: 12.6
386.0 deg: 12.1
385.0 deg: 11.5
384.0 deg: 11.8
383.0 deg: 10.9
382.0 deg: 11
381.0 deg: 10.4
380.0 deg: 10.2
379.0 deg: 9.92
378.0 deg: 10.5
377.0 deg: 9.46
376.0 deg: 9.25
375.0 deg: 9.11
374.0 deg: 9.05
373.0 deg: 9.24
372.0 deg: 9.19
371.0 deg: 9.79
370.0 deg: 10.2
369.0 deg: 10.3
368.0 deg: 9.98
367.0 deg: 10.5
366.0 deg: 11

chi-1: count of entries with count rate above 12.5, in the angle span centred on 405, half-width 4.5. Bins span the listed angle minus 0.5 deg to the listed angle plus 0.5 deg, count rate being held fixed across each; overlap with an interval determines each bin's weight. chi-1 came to 9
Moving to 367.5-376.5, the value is 0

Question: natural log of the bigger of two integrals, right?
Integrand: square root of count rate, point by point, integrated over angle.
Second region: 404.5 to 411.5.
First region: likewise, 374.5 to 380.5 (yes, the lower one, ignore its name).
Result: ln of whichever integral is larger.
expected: 3.29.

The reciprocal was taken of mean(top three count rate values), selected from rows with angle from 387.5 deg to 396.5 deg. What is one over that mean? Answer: 0.070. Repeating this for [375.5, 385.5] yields 0.087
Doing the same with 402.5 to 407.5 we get 0.067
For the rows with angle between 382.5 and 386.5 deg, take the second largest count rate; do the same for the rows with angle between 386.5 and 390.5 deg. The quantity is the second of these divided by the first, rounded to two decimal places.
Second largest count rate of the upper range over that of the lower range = 1.15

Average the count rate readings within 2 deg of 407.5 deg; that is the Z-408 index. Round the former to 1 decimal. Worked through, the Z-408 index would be 14.8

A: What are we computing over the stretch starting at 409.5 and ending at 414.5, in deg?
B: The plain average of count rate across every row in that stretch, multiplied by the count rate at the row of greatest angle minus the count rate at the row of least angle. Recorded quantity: 14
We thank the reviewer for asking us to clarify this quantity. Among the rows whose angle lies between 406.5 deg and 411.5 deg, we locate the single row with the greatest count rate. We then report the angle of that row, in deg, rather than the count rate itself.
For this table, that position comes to 408.0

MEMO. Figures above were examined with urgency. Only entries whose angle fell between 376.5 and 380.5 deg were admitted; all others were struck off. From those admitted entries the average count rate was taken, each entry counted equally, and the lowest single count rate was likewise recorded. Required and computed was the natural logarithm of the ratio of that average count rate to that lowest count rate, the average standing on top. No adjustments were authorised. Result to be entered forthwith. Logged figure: 0.058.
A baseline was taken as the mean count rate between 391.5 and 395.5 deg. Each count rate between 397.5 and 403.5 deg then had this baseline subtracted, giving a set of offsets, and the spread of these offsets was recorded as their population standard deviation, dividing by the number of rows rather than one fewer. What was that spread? 0.262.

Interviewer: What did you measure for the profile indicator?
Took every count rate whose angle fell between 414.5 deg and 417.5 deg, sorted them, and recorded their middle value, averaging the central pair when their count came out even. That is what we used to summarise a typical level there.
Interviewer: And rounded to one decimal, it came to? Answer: 15.0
